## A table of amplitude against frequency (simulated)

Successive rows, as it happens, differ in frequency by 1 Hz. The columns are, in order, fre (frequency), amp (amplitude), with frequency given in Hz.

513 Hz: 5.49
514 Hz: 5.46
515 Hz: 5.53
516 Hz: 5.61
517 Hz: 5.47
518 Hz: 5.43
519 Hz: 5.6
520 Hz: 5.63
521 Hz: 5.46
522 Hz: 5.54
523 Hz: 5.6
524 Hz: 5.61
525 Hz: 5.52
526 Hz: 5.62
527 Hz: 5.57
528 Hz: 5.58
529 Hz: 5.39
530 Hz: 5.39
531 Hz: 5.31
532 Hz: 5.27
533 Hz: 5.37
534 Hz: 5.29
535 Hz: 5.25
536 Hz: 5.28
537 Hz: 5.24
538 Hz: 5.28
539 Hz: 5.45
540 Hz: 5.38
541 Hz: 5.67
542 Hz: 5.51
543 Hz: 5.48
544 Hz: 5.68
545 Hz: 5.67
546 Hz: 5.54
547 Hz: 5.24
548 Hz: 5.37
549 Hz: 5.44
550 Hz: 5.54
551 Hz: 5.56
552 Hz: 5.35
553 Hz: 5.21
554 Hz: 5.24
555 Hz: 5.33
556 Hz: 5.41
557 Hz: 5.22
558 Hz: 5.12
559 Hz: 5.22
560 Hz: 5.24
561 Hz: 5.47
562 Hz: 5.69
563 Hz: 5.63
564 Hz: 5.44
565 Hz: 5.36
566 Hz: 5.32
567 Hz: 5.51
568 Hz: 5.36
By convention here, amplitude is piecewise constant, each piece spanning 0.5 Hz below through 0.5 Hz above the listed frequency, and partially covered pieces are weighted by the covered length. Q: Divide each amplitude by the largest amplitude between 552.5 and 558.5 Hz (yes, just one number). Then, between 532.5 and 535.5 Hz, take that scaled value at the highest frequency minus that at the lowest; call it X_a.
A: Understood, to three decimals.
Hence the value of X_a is -0.022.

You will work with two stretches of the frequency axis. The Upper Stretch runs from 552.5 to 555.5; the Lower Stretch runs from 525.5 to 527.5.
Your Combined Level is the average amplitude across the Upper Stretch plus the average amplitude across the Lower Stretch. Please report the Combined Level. 10.9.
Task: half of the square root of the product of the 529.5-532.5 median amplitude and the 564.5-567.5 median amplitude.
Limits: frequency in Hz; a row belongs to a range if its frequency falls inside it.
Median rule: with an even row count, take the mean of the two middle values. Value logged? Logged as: 2.67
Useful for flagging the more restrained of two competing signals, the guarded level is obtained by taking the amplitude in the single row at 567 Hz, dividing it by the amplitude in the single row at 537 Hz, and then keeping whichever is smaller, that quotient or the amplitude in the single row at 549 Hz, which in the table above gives 1.05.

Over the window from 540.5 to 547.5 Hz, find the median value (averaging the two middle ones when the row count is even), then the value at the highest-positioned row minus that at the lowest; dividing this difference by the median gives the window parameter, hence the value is -0.08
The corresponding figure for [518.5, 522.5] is -0.01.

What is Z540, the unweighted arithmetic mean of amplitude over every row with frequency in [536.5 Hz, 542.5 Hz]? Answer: 5.42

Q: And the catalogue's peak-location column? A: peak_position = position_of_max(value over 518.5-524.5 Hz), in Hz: 520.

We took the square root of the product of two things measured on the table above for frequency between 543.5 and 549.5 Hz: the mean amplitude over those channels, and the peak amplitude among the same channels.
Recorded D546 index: 5.58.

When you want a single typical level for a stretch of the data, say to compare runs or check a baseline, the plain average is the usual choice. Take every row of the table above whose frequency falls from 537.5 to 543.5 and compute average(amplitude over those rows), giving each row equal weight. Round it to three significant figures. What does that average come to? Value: 5.46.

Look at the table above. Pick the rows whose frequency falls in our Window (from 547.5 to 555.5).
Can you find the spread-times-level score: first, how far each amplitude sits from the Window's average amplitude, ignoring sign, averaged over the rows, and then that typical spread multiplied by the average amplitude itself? 0.54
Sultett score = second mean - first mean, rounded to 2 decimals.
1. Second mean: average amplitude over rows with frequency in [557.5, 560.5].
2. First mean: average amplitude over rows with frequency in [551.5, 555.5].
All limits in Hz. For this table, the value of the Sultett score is -0.09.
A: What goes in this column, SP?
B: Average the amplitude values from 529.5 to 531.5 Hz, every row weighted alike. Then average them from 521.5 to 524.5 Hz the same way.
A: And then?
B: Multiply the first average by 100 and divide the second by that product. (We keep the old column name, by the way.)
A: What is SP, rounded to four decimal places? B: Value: 0.0104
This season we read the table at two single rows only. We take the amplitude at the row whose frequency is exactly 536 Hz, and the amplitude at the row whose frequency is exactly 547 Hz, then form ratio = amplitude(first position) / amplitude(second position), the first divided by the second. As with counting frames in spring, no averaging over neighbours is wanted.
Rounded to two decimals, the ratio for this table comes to 1.01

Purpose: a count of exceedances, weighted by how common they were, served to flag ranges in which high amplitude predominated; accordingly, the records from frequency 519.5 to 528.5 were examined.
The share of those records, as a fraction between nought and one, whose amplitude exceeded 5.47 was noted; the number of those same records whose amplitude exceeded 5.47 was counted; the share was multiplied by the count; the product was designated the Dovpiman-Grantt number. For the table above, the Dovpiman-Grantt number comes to 7.1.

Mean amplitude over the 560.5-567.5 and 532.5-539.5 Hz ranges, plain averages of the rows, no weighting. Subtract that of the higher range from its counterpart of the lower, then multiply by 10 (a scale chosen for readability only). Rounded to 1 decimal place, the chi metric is -1.8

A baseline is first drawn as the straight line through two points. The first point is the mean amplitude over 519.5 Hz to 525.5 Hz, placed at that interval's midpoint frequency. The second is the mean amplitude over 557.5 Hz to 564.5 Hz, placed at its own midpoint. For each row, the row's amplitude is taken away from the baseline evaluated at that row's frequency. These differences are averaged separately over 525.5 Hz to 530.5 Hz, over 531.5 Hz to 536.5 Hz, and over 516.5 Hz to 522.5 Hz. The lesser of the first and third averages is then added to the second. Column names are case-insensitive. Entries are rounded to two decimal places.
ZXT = 0.25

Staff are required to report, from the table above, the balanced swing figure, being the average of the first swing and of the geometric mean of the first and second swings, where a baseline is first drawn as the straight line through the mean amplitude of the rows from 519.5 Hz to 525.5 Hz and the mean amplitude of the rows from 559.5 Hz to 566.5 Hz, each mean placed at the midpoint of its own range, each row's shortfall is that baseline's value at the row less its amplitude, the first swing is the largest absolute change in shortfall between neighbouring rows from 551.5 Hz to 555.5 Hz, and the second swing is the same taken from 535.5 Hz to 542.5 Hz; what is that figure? 0.17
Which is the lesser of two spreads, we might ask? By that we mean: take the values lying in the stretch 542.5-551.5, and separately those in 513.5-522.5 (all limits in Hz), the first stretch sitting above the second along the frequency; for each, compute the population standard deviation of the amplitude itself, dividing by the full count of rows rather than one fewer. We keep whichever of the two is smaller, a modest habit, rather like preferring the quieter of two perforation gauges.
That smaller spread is 0.07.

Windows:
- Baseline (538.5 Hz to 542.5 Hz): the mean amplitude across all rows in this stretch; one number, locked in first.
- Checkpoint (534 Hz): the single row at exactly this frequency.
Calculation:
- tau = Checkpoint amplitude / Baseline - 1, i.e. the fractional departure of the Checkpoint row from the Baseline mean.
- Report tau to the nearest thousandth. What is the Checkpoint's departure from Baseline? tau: -0.039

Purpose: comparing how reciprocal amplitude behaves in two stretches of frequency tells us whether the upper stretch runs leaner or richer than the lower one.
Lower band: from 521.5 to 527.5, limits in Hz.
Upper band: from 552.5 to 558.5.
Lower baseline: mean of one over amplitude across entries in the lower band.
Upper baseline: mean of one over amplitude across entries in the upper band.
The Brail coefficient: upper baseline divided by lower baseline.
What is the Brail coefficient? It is 1.06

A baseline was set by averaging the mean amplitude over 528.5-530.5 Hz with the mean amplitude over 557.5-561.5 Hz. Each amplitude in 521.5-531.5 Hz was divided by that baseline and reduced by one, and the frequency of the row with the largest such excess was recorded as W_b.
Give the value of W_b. 526 Hz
